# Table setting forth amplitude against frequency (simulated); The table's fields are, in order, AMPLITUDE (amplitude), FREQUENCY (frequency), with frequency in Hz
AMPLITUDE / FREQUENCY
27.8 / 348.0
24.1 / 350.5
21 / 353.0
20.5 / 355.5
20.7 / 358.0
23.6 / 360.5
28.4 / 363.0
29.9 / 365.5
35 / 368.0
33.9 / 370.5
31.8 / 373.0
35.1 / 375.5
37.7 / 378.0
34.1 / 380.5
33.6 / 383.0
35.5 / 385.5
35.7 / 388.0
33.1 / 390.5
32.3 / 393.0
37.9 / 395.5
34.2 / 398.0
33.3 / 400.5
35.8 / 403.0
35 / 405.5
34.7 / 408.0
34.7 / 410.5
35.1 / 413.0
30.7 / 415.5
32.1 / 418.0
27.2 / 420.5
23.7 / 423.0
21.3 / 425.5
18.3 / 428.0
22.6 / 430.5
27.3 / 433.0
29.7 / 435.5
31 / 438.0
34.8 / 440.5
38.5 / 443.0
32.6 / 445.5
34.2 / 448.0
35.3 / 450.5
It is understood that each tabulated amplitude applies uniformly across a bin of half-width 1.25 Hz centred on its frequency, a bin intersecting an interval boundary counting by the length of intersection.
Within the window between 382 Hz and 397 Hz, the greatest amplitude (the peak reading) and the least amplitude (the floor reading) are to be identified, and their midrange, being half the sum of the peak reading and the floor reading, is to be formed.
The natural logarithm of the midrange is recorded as 3.56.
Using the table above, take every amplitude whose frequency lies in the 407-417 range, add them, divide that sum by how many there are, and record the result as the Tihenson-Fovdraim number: 34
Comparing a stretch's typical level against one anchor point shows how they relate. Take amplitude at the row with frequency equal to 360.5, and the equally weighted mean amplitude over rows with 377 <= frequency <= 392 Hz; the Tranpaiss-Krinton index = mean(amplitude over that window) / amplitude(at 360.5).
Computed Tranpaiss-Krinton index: 1.5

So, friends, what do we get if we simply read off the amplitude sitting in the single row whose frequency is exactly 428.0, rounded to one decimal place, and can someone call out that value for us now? 18.3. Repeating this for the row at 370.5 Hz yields 33.9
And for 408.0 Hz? 34.7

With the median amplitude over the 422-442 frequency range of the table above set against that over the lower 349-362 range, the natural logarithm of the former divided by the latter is 0.19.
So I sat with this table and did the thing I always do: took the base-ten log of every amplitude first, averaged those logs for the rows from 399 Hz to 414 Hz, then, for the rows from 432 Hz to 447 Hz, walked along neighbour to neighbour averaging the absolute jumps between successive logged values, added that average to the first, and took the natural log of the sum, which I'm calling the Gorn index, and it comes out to 0.461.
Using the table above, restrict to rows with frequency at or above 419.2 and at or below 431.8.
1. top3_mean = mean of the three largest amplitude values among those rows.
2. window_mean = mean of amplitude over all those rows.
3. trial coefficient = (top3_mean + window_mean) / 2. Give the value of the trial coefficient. 23.6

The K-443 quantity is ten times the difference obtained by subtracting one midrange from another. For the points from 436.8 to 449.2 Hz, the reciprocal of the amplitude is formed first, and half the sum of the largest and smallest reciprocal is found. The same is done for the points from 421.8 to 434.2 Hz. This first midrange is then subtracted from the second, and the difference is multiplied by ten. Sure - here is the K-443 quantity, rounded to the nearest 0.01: 0.17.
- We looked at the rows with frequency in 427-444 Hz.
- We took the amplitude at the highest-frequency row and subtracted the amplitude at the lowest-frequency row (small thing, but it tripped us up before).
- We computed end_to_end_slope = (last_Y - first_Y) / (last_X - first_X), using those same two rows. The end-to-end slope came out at 1.3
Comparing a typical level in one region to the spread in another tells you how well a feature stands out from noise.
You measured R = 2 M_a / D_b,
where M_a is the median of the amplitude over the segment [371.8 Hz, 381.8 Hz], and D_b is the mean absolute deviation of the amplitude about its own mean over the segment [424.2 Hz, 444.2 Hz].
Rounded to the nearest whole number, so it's 12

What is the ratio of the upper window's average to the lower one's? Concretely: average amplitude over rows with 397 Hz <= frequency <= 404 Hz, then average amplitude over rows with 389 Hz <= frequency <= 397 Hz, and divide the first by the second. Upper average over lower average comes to 1.00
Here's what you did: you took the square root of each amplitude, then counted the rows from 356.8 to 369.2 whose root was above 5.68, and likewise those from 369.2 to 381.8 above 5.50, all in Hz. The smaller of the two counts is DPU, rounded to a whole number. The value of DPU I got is 1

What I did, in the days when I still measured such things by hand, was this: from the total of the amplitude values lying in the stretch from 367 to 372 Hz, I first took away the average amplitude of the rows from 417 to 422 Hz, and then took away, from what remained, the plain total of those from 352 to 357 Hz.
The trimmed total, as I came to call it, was -2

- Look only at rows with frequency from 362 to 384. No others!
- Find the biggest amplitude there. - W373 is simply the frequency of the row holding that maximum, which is 378.0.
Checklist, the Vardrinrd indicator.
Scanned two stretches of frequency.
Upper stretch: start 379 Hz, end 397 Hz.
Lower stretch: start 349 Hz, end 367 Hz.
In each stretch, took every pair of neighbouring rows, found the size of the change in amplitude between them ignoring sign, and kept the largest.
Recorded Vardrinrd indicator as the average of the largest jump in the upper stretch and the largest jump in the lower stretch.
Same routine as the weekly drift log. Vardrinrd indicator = 5.2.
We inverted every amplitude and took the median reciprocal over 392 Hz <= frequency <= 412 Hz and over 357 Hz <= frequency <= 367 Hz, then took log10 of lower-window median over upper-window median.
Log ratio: 0.13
